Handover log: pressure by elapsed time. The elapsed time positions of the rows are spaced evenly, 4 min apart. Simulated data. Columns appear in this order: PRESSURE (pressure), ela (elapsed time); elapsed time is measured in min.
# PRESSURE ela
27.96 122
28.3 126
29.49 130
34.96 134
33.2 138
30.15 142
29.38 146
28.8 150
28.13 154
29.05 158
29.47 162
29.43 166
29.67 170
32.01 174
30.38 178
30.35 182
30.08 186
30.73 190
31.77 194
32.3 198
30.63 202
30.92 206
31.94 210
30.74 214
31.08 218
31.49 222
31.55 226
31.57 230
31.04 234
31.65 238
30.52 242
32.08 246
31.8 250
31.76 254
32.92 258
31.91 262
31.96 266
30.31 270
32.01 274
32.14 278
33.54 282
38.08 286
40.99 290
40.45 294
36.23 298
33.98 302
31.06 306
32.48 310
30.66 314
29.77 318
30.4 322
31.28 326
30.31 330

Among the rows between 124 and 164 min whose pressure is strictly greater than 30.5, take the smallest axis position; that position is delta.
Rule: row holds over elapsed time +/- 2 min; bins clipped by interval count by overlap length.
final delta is 134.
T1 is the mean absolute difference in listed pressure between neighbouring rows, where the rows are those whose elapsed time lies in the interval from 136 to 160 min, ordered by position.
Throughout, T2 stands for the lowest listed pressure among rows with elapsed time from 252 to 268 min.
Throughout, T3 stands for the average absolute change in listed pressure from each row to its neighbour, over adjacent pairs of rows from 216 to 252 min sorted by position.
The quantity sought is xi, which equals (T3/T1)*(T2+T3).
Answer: 16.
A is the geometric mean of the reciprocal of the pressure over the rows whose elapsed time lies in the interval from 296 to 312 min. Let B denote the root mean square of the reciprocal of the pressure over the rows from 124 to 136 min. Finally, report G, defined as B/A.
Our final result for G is 1.09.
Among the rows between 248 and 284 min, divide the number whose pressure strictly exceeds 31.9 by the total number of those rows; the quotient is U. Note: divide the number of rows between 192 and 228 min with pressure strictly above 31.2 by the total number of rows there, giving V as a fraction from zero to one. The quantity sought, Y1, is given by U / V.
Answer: 1.2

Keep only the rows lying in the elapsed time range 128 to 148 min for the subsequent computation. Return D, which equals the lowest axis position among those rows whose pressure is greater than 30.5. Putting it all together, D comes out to 134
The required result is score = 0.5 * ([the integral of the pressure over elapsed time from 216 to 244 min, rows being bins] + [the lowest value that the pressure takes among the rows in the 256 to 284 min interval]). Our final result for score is 453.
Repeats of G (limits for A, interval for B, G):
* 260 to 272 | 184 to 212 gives 1.01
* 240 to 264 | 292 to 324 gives 0.97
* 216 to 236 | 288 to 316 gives 0.91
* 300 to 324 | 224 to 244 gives 1.00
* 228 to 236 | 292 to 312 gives 0.91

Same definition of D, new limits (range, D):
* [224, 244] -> 226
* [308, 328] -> 310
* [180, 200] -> 190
